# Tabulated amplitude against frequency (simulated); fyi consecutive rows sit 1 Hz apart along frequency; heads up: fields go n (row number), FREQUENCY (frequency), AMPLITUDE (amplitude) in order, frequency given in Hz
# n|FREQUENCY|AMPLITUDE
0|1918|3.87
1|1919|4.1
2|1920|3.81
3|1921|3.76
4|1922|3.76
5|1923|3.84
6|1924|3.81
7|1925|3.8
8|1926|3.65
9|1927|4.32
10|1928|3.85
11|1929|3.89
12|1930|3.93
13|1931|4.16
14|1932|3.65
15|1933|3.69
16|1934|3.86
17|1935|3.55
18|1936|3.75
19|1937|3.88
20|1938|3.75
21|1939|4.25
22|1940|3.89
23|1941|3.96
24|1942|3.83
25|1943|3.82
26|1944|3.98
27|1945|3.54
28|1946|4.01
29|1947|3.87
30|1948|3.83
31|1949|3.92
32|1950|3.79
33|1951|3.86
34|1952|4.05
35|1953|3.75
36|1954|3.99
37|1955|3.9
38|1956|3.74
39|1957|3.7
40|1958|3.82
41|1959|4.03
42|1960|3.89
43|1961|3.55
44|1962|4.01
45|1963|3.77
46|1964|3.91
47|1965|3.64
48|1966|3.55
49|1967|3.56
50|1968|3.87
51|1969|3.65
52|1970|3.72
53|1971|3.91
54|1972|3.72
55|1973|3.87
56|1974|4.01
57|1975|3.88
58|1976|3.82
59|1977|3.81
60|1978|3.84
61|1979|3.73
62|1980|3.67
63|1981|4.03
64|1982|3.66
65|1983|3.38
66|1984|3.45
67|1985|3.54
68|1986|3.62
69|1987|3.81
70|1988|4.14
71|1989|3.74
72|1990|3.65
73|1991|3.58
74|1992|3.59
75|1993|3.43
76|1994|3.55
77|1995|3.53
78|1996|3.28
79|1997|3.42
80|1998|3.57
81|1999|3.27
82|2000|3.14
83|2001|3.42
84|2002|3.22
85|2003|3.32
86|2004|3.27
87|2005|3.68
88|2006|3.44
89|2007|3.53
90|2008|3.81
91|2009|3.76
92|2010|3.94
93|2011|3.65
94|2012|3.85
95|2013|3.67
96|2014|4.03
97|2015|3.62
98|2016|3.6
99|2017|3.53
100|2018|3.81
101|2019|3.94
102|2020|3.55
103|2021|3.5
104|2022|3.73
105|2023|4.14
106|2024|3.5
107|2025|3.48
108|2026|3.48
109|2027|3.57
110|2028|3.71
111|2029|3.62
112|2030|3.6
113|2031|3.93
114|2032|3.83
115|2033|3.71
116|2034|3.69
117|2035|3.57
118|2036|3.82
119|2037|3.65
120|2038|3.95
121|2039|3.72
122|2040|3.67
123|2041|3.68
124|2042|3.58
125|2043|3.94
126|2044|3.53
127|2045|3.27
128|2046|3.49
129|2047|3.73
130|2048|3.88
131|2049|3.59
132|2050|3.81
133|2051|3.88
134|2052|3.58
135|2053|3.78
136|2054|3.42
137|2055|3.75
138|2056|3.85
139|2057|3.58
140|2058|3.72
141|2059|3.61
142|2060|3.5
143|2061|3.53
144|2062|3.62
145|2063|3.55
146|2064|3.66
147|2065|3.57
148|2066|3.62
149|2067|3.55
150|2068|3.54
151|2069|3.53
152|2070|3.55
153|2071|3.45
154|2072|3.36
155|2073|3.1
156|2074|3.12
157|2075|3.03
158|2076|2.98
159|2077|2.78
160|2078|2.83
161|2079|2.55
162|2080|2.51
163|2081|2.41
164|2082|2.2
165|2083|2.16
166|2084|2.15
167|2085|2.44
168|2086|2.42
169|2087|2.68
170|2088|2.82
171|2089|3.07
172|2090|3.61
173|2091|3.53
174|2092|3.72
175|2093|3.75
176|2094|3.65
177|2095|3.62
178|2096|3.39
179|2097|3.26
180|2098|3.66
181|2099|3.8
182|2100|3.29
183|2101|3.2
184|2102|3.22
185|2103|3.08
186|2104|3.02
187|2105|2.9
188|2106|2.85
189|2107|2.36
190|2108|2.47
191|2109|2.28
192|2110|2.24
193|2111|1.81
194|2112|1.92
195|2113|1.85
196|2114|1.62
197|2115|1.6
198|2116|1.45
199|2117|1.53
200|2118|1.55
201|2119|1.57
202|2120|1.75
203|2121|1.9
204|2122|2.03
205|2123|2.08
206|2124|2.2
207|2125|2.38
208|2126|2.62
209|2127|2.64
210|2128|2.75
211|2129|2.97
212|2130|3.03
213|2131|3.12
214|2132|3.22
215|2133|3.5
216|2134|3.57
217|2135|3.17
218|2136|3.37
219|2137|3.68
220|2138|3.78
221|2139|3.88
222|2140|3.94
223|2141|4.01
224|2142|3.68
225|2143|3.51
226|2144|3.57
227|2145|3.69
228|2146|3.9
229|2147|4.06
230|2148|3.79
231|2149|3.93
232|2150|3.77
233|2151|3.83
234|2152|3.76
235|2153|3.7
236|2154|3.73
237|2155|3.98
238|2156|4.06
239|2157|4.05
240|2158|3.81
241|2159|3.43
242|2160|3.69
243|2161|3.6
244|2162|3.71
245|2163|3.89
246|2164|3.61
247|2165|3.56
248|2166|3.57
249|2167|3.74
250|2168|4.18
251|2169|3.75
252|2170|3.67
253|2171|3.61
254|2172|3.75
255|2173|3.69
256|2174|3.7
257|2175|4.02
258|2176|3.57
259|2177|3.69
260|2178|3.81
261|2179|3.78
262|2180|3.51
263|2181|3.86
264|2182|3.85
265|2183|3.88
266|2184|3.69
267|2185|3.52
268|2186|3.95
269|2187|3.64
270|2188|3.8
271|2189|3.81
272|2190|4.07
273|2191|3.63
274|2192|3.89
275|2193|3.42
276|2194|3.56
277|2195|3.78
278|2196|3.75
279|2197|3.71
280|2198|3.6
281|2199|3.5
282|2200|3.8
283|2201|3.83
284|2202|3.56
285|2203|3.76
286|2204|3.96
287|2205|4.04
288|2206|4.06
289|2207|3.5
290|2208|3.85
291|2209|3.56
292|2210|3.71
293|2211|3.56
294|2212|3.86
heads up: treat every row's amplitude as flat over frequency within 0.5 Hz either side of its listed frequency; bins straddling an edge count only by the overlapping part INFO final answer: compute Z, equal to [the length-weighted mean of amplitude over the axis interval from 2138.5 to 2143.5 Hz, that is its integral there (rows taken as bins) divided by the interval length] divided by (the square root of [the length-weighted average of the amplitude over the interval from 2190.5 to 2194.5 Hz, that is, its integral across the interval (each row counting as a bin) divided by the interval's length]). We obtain 2.00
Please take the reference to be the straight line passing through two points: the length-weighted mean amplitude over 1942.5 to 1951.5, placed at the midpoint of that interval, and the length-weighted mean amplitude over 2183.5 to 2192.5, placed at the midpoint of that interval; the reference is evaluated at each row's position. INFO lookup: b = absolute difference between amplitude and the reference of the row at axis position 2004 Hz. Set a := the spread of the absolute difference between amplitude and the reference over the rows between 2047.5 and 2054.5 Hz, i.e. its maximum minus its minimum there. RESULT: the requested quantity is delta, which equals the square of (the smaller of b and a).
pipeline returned 0.15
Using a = 0.4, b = 0.56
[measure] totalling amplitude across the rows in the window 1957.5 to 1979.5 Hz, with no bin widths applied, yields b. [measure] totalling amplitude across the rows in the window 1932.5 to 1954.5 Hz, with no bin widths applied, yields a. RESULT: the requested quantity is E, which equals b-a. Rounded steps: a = 85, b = 83.6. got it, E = -1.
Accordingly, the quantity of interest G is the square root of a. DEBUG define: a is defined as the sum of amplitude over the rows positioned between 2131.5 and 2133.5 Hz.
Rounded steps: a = 7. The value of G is 2.6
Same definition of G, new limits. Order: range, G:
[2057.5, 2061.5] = 3.8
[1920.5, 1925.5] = 4.4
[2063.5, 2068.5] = 4.2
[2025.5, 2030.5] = 4.2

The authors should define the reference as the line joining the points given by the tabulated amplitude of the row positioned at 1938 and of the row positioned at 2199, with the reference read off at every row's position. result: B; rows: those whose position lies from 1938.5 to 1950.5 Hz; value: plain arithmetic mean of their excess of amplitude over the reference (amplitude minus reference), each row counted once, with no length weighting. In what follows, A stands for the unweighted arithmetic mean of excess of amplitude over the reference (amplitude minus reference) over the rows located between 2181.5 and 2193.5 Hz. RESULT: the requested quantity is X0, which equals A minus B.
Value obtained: 0.10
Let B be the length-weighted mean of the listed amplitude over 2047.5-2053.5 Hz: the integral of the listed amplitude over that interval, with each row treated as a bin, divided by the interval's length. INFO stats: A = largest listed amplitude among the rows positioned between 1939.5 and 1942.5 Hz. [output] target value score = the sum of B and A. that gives 7.7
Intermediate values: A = 3.96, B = 3.8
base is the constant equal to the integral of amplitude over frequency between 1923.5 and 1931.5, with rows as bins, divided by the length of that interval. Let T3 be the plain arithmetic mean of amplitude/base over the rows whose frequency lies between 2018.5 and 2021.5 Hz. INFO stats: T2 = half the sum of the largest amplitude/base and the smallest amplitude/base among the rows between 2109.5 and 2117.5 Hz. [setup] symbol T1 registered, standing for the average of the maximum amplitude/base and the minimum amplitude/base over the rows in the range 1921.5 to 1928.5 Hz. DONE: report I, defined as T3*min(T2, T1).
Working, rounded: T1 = 1.01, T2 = 0.47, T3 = 0.93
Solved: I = 0.4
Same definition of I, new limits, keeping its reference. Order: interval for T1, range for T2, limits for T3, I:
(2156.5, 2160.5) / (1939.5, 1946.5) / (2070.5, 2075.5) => 0.8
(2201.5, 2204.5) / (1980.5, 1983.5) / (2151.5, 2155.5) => 0.9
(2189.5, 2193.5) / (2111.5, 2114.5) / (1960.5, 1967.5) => 0.4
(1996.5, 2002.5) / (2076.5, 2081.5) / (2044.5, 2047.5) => 0.6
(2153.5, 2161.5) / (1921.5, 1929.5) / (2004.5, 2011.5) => 0.9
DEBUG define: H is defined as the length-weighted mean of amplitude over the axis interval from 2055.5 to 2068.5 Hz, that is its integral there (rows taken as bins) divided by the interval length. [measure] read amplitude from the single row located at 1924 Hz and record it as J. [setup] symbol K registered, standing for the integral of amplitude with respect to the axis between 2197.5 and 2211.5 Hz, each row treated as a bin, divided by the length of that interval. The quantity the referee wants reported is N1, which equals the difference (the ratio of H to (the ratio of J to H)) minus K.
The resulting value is -0.3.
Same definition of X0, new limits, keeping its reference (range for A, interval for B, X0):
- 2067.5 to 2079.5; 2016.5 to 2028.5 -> -0.46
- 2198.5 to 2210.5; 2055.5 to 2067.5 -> 0.28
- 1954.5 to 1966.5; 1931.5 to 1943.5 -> -0.01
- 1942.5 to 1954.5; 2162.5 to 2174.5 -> -0.07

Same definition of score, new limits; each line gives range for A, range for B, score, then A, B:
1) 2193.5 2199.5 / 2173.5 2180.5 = 7.5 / 3.78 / 3.7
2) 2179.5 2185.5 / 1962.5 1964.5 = 7.7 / 3.88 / 3.8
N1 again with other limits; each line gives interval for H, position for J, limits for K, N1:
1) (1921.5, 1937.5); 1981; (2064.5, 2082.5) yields 0.6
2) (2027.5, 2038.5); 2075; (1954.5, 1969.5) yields 0.8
